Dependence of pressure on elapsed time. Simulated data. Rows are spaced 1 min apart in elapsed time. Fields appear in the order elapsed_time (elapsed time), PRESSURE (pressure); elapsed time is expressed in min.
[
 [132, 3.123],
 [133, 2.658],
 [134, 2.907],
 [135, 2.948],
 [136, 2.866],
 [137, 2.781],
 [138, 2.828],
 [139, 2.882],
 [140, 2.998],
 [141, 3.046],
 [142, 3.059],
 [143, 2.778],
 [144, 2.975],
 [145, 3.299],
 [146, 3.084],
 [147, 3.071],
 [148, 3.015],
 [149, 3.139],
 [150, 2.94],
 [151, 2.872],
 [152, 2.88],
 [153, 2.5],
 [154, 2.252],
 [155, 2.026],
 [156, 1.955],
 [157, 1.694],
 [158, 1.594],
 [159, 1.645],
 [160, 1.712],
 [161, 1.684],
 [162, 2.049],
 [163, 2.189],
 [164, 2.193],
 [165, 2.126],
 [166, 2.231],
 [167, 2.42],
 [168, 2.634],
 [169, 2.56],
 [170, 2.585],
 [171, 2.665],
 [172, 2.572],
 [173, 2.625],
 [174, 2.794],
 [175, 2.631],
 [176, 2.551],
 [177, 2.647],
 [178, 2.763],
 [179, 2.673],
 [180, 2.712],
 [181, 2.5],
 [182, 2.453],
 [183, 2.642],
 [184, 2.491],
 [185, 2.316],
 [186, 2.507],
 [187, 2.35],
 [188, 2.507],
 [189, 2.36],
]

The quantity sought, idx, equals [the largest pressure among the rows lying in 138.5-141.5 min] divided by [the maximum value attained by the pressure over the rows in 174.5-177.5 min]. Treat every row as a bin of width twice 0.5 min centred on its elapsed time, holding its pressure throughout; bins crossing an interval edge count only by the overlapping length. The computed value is 1.15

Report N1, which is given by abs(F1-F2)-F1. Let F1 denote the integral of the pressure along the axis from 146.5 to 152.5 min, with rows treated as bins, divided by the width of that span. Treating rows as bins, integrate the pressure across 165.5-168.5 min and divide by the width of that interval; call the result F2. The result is -2.43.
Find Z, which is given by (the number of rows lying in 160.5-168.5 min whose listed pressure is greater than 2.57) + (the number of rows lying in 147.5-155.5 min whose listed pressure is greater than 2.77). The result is 6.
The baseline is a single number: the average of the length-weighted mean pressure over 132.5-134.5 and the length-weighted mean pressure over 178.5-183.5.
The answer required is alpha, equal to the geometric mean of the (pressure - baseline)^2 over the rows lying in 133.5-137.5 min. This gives 0.03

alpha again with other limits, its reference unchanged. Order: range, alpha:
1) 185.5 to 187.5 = 0.06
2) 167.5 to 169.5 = 0.01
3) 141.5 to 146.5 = 0.09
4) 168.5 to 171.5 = 0.00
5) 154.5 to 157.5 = 0.62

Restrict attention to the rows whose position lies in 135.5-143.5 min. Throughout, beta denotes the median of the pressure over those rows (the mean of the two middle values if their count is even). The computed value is 2.87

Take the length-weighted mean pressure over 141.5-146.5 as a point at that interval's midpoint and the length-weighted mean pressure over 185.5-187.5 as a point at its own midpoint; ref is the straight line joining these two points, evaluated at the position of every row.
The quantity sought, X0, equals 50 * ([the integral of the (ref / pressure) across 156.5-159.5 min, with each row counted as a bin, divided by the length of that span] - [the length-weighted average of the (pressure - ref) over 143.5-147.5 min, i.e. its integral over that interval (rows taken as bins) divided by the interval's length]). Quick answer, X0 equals 82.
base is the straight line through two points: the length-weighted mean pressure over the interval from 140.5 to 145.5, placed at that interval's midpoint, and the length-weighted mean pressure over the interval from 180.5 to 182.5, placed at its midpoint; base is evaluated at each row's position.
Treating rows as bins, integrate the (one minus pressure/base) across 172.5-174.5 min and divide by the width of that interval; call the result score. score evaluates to -0.05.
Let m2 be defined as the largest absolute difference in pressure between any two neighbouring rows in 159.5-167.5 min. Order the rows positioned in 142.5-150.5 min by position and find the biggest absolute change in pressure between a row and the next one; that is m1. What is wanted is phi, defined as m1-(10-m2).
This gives -9.31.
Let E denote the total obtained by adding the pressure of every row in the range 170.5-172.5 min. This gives 5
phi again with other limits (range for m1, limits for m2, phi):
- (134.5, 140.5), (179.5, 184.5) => -9.67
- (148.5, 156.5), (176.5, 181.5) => -9.41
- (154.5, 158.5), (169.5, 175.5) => -9.57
